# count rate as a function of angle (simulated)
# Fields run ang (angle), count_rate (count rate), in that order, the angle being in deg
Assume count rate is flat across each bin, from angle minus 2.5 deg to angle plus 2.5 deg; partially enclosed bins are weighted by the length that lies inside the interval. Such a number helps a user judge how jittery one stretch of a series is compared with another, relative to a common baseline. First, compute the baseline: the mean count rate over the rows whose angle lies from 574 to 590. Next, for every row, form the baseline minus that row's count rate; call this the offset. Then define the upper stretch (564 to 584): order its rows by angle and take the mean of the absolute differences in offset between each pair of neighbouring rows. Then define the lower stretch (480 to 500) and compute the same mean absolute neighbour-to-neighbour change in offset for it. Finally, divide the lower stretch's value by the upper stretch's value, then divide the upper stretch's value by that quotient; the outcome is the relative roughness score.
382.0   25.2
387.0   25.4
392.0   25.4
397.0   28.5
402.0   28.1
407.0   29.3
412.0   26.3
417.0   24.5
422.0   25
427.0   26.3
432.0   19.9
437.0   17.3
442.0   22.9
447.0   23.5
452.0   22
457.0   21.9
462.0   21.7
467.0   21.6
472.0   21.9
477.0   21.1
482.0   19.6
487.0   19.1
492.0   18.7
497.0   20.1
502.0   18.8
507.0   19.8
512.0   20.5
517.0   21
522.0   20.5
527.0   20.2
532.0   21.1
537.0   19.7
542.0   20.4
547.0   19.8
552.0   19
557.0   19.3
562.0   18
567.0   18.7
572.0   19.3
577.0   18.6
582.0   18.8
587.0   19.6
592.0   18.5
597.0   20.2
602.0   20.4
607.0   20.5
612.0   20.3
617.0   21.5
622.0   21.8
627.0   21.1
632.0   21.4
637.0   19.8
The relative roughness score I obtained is 0.33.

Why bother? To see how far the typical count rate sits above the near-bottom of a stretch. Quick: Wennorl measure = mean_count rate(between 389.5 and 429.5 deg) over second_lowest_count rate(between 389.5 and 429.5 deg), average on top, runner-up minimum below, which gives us 1.07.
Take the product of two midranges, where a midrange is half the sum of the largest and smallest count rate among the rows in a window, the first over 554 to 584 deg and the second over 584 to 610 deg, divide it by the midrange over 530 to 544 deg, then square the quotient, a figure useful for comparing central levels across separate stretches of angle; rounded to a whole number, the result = 318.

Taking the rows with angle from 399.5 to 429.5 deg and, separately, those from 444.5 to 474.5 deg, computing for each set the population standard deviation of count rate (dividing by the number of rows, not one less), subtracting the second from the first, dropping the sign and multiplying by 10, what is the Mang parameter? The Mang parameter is 10.3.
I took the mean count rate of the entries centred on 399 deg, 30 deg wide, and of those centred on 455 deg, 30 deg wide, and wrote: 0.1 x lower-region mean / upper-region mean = 0.122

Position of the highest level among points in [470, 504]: 472.0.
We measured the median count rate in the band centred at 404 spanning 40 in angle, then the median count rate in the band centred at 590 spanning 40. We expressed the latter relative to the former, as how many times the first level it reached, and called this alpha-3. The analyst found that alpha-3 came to 0.75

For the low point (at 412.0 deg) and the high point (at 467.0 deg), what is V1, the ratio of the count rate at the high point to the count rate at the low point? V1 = 0.82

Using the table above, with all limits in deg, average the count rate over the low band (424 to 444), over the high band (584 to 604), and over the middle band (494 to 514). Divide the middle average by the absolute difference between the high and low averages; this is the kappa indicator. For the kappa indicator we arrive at 10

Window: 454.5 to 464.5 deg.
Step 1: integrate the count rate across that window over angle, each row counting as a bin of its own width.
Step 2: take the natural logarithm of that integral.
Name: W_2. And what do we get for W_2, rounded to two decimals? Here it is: 5.38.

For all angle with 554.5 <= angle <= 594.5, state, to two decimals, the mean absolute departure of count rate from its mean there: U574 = 0.41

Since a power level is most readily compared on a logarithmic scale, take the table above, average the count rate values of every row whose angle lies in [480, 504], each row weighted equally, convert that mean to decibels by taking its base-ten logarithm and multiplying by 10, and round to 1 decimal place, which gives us 12.8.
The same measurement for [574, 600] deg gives 12.8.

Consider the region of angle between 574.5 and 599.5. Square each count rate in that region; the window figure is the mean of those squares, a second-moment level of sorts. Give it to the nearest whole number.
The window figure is 367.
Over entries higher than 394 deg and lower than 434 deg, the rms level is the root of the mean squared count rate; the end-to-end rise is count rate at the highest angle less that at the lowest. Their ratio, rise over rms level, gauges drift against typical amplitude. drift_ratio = -0.33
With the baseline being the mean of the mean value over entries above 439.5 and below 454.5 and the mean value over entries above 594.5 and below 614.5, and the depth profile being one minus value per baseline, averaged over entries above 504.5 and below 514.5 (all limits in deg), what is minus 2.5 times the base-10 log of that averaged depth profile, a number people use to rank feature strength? 3.0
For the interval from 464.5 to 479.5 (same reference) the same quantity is 6.8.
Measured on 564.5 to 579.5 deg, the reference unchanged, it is 2.3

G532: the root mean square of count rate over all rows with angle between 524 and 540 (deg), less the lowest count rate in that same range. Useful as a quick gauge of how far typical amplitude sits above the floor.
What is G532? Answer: 0.6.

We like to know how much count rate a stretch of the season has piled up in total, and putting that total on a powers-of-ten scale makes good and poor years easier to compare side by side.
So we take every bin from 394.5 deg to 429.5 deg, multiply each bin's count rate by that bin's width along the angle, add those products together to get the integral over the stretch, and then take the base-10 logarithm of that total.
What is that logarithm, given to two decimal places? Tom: 2.97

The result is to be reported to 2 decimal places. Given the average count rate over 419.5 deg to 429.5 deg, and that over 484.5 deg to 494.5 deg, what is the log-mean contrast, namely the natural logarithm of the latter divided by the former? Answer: -0.31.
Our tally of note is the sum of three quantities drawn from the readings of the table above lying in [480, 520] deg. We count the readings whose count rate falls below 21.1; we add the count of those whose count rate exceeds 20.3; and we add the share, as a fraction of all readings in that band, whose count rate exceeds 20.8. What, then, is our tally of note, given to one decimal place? 10.1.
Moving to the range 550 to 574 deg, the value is 5.0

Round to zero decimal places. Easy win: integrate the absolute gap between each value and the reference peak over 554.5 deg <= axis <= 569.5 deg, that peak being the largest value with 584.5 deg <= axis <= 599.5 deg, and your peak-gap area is 23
